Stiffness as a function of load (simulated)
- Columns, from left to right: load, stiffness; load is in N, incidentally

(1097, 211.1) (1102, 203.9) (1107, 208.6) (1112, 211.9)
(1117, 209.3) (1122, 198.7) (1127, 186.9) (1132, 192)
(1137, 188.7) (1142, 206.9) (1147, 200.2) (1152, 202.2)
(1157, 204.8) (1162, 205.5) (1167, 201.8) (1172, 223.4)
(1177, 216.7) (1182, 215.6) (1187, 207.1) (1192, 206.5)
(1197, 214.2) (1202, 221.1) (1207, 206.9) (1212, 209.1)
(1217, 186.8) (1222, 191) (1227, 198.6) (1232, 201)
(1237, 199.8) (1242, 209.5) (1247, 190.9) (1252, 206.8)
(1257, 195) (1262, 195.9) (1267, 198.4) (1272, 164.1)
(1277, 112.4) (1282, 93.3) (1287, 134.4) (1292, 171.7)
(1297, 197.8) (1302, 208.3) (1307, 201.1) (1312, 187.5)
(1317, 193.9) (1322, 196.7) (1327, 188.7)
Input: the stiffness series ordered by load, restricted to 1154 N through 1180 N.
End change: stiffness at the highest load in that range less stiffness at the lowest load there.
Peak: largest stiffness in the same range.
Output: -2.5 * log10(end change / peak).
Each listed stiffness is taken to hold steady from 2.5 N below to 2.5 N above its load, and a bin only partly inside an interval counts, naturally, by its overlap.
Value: 3.2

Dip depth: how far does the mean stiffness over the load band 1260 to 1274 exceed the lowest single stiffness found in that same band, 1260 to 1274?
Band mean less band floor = 22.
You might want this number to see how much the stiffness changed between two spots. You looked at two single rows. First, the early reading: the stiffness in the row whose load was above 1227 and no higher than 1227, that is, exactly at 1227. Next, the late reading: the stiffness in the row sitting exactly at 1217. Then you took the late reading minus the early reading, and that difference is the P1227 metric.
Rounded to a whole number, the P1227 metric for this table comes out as -12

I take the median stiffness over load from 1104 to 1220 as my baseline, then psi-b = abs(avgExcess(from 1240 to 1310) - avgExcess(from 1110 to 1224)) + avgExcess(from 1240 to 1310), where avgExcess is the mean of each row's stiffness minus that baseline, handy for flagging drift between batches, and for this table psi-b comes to -2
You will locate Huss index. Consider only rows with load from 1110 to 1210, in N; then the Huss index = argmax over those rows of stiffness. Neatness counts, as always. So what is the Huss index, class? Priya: 1172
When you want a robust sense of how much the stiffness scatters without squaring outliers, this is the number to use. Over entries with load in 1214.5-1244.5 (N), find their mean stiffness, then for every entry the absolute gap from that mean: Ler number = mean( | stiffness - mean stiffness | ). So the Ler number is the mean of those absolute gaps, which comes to 5.9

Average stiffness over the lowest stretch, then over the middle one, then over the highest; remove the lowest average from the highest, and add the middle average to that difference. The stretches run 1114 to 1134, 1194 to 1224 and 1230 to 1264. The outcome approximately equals 208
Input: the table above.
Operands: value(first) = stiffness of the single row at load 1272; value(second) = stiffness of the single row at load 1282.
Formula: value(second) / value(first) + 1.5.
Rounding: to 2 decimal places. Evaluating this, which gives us 2.07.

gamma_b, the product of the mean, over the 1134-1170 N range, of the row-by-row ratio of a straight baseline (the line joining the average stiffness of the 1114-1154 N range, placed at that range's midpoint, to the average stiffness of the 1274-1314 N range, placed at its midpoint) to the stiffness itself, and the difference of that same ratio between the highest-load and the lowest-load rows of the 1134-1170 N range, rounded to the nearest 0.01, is -0.10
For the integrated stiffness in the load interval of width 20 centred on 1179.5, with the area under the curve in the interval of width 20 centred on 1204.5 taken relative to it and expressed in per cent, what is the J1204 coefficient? 99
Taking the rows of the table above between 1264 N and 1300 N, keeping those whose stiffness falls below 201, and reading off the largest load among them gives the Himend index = 1297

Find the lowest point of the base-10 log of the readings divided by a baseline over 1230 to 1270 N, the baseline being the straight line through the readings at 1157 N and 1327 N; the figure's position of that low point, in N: 1247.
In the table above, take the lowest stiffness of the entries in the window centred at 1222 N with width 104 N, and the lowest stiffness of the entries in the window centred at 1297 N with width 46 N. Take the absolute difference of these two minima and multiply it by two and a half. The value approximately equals 177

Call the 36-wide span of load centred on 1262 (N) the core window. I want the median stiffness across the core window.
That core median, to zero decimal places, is 195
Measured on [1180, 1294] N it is 199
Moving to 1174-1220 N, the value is 209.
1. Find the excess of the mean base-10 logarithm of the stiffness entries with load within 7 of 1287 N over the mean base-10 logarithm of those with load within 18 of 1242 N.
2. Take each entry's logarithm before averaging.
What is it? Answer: -0.19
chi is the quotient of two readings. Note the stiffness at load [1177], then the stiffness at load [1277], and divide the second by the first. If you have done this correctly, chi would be 0.52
